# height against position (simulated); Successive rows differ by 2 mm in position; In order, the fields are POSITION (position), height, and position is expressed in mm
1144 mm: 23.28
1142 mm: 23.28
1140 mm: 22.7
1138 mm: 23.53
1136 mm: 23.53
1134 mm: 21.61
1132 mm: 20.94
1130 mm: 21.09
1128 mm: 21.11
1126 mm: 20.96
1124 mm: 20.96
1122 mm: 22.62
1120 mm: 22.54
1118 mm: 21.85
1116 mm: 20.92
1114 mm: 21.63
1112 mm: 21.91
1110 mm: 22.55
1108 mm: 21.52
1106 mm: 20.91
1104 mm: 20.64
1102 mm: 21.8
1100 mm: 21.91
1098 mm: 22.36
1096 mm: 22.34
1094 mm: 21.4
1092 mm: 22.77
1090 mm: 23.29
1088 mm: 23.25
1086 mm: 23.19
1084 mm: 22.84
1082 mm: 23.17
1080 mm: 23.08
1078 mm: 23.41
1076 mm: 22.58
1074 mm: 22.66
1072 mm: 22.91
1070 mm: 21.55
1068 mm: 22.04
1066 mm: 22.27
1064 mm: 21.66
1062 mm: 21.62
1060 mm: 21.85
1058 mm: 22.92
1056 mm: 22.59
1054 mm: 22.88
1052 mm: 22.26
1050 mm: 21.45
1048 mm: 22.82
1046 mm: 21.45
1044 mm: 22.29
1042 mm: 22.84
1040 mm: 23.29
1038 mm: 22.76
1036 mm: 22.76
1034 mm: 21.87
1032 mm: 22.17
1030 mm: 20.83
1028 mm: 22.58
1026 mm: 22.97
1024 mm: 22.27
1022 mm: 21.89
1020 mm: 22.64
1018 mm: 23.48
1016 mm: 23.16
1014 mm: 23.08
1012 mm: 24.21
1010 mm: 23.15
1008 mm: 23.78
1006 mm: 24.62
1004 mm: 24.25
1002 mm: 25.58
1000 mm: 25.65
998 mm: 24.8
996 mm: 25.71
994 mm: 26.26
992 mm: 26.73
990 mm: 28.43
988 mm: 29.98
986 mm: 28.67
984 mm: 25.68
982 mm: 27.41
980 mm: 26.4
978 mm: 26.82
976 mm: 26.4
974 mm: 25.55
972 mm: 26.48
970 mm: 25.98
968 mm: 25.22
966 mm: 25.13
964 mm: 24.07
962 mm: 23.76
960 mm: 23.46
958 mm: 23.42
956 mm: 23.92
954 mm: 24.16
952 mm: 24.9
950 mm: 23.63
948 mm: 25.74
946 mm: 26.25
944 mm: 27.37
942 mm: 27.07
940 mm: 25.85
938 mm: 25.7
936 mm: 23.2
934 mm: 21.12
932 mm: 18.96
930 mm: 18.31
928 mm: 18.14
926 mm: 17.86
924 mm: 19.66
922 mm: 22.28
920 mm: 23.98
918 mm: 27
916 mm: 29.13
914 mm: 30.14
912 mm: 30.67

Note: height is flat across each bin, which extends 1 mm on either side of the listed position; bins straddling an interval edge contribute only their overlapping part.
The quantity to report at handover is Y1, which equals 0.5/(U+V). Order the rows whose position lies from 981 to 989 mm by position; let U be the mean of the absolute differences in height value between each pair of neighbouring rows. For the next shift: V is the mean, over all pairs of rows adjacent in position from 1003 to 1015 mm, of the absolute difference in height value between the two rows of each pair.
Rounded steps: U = 2.0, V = 0.8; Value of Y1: 0.18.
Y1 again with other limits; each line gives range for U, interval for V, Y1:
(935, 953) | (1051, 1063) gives 0.30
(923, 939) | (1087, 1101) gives 0.26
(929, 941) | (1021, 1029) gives 0.25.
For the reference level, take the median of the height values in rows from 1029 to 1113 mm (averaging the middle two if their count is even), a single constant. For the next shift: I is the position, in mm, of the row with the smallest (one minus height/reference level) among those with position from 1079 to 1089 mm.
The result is 1088 mm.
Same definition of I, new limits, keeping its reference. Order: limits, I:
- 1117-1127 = 1122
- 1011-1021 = 1012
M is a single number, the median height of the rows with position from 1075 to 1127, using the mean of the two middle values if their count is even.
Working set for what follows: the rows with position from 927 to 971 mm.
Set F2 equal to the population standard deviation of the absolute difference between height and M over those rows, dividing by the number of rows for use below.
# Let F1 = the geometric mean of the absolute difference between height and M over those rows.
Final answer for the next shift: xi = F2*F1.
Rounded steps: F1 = 2.4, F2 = 1.3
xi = 3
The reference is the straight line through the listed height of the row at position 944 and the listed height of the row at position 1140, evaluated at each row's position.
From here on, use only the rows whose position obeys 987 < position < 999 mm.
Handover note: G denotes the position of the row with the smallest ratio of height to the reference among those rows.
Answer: 998 mm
